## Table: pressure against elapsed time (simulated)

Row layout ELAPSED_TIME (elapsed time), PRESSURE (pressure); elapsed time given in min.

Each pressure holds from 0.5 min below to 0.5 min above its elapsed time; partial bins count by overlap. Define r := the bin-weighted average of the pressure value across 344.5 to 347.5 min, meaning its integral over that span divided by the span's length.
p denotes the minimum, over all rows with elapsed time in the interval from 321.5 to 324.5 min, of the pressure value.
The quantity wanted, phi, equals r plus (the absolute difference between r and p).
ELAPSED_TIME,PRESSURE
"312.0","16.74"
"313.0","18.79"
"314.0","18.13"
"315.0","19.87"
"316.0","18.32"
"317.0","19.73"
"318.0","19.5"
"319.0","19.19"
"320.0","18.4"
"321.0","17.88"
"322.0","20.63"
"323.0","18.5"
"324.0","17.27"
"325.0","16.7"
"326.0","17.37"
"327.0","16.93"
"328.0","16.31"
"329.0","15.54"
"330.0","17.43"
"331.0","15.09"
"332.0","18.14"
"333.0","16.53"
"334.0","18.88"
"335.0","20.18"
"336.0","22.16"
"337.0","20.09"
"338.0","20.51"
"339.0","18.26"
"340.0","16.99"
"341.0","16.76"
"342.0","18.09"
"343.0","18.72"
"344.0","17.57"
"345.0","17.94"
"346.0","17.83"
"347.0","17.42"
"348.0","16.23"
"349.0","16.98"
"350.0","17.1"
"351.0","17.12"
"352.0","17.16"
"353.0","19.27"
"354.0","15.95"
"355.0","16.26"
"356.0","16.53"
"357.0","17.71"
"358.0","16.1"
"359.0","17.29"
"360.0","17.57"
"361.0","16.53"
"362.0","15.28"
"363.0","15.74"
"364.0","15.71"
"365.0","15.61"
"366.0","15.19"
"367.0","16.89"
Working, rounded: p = 17.27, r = 17.7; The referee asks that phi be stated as 18.2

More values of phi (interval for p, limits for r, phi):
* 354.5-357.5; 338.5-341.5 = 18.4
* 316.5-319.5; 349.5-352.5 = 19.2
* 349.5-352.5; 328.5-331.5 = 17.1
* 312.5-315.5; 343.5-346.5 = 18.1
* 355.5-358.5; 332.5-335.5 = 21.0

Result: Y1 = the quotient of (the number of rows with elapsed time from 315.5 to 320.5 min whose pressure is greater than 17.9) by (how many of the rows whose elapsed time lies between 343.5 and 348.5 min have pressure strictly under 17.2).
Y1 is 5.0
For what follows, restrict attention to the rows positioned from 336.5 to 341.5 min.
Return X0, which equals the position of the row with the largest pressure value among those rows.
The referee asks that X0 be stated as 338.0 min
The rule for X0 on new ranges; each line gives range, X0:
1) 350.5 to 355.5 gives 353.0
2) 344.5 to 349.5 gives 345.0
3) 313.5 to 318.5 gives 315.0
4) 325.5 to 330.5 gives 330.0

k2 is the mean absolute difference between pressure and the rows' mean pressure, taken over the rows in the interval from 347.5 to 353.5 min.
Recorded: 0.7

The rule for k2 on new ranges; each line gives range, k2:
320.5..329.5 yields 1.0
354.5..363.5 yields 0.6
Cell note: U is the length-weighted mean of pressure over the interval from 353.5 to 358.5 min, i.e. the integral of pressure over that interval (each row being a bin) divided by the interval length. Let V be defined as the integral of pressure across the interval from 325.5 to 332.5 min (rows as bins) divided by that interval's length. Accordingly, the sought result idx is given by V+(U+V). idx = 49.9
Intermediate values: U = 17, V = 16.7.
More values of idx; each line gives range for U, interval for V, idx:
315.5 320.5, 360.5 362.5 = 50.8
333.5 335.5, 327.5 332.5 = 52.5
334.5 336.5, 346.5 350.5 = 55.0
